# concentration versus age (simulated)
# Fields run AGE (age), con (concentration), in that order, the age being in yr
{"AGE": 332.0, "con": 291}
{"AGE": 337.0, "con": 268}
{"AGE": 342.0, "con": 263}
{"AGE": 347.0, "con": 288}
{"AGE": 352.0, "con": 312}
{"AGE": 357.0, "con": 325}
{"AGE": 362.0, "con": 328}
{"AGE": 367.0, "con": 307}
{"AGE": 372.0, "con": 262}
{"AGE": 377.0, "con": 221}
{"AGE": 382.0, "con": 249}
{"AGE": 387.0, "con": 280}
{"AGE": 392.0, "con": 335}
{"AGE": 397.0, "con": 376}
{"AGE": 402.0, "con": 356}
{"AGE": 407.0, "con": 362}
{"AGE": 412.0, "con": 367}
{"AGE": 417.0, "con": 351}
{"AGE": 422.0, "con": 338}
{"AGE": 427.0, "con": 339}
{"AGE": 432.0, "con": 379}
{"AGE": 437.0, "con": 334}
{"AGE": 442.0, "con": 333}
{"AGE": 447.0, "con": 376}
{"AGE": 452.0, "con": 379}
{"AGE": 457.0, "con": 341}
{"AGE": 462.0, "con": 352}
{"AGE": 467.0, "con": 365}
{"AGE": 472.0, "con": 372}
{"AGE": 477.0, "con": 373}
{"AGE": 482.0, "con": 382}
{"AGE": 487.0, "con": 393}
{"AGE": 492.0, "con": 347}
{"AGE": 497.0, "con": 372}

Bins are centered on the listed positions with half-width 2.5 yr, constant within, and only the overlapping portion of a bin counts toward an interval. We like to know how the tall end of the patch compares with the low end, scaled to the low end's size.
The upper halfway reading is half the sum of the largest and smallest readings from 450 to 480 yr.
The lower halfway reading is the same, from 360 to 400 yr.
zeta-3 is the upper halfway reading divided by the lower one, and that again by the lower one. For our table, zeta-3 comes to 0.0040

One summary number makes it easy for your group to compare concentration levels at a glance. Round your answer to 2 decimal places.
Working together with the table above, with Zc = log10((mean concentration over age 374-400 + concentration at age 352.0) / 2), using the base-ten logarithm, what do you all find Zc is 2.48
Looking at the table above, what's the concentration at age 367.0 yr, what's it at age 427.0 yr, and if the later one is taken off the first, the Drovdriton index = -32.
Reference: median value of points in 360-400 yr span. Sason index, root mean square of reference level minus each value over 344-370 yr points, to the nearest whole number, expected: 23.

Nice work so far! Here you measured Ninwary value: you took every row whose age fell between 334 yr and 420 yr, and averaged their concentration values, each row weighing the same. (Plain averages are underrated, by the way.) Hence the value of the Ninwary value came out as 309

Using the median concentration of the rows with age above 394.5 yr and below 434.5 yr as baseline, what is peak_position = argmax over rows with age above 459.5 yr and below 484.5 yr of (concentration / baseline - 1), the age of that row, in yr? 482.0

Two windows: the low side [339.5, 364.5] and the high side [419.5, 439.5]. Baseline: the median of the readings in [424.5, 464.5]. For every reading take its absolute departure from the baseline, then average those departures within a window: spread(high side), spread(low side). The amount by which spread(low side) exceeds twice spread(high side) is 13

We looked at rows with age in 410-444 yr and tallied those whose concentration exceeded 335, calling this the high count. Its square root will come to 2.2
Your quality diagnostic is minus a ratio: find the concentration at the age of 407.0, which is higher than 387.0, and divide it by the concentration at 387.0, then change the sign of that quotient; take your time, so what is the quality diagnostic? -1.29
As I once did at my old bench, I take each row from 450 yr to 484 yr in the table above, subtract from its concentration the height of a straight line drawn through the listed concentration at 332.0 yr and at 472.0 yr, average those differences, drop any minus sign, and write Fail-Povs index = 3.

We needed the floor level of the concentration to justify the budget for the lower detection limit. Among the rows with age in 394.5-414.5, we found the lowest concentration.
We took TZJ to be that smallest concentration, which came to 356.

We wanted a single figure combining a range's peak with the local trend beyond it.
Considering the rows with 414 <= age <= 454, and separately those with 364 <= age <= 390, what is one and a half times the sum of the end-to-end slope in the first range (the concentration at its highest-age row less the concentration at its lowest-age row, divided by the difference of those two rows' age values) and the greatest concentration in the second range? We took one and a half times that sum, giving 462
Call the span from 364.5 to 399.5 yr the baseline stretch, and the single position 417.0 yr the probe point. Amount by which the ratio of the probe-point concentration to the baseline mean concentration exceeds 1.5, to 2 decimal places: -0.29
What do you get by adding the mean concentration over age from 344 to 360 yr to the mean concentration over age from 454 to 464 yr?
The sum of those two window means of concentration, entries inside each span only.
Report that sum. 655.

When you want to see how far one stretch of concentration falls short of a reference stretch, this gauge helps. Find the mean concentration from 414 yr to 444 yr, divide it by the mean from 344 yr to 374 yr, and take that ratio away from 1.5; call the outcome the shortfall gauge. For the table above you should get 0.36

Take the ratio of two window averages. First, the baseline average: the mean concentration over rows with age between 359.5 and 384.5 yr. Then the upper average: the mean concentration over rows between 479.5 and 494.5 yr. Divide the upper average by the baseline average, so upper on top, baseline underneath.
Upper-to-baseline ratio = 1.37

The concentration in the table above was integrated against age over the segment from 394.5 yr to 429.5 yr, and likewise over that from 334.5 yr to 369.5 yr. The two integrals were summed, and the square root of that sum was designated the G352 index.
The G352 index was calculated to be 151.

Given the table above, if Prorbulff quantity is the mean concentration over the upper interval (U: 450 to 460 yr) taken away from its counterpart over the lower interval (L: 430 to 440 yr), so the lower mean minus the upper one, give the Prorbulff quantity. -4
